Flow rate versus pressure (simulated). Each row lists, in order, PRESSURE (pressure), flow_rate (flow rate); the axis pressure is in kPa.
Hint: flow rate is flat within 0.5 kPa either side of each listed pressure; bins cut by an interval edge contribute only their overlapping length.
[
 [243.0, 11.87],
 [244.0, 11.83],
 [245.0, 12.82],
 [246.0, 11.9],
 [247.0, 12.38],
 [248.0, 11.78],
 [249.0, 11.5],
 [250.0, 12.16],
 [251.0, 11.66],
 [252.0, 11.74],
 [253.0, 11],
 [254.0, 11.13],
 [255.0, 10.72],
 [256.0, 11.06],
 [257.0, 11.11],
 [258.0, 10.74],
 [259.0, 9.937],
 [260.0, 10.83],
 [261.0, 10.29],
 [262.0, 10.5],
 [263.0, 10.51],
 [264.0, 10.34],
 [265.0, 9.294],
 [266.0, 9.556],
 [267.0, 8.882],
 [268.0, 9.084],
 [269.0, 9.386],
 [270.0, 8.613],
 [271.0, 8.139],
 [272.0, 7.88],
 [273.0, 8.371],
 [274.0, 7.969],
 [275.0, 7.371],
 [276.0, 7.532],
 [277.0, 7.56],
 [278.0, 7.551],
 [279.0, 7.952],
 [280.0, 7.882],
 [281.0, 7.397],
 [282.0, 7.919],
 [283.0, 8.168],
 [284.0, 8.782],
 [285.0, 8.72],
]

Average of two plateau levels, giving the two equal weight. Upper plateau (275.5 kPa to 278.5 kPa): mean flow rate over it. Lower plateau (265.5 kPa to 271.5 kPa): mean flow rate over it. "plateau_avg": 8.2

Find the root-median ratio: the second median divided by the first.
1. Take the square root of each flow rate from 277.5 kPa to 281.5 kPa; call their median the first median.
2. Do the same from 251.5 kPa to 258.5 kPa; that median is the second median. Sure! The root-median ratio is 1.20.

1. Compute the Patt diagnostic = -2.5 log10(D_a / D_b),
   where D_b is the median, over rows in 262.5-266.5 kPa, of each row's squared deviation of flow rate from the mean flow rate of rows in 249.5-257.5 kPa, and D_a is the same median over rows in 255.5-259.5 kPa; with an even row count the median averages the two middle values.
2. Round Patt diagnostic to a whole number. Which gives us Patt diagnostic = 3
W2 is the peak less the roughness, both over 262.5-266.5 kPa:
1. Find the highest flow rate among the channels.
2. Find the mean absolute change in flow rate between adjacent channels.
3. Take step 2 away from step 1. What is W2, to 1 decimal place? 10.0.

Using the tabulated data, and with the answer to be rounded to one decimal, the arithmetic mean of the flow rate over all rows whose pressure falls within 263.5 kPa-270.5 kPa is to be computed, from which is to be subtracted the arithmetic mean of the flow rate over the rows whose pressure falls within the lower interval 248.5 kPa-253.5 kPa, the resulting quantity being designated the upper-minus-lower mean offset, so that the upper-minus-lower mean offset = -2.3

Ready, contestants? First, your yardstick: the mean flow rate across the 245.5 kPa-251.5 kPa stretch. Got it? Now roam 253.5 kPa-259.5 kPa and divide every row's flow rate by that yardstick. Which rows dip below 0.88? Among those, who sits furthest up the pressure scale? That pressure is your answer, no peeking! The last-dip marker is 259.0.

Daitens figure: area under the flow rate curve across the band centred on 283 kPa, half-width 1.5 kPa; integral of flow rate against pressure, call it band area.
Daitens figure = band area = 25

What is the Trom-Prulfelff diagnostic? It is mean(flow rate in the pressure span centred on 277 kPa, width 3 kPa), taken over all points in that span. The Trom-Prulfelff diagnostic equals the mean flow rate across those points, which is 7.5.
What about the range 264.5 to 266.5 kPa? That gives 9.4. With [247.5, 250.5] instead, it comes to 11.8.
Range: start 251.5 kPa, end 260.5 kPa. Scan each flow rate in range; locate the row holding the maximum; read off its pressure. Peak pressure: 252.0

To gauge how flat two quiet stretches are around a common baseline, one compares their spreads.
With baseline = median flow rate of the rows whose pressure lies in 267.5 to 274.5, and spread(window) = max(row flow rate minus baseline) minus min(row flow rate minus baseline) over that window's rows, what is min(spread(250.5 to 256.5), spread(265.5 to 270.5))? 0.94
